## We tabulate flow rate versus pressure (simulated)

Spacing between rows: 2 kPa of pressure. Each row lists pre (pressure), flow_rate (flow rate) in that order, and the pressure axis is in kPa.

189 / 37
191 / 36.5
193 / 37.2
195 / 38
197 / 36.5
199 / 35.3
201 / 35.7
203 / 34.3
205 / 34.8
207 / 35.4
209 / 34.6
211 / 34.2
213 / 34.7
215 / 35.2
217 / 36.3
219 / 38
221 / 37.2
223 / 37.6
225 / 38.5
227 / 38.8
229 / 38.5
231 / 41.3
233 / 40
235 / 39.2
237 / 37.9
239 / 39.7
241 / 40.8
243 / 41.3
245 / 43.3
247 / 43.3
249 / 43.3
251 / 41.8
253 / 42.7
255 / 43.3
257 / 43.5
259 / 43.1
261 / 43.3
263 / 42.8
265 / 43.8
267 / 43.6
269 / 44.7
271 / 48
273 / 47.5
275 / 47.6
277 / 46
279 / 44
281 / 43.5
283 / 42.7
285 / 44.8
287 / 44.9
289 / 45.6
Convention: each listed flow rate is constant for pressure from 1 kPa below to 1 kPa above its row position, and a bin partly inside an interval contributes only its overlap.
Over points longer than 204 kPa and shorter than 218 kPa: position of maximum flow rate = 217 kPa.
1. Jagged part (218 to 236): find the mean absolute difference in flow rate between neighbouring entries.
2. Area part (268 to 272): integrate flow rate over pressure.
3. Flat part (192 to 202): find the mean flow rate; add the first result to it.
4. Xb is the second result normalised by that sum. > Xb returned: 4.9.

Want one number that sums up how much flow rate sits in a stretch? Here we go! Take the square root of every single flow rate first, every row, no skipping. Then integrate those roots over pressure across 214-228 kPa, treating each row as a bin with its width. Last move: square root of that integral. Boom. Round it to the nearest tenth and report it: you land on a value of 9.3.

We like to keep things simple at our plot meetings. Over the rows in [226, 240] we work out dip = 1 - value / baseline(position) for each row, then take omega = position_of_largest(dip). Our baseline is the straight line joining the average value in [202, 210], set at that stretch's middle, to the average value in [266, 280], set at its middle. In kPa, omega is 237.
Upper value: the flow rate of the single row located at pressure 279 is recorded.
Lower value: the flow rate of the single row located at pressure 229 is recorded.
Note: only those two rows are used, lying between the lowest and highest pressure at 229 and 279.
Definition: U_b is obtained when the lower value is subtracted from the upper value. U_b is 5.5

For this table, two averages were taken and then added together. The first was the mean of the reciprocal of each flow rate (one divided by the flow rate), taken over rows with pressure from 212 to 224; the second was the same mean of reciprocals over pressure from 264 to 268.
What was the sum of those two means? 0.050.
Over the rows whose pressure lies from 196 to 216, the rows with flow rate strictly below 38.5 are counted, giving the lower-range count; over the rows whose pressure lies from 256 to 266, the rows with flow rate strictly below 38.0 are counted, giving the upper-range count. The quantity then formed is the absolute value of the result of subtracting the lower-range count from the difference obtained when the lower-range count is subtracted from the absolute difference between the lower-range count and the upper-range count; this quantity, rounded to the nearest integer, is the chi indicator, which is 10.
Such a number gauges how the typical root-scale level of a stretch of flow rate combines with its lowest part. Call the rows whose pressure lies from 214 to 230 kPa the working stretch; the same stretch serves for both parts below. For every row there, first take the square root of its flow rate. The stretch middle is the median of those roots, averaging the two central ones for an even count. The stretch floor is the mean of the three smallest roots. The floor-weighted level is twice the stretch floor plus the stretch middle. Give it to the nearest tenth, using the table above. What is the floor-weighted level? 18.2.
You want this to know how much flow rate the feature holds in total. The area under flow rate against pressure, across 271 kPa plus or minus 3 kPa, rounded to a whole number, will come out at 280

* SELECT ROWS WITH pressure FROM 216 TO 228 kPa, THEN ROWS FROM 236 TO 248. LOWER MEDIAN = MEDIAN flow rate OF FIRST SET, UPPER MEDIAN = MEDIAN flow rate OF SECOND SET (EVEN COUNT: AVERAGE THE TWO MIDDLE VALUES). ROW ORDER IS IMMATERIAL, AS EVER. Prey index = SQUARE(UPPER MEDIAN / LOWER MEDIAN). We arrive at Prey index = 1.18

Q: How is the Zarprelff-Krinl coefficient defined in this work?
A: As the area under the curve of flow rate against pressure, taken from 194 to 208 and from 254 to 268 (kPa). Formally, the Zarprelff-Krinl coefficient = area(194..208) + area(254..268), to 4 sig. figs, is 1107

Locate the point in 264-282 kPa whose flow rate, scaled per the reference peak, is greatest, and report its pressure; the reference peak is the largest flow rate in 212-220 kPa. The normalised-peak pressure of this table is 271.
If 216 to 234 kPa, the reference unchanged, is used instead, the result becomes 231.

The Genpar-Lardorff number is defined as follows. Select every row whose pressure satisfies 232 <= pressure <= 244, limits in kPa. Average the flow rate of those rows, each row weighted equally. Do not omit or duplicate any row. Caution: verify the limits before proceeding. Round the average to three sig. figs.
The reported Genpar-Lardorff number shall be 39.8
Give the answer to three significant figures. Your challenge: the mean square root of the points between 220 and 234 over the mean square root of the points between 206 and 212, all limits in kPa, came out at 1.06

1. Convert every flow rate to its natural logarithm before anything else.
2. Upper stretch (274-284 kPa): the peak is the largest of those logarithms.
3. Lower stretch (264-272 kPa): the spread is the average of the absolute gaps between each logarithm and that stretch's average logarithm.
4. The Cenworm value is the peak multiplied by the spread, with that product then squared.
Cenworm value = 0.016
